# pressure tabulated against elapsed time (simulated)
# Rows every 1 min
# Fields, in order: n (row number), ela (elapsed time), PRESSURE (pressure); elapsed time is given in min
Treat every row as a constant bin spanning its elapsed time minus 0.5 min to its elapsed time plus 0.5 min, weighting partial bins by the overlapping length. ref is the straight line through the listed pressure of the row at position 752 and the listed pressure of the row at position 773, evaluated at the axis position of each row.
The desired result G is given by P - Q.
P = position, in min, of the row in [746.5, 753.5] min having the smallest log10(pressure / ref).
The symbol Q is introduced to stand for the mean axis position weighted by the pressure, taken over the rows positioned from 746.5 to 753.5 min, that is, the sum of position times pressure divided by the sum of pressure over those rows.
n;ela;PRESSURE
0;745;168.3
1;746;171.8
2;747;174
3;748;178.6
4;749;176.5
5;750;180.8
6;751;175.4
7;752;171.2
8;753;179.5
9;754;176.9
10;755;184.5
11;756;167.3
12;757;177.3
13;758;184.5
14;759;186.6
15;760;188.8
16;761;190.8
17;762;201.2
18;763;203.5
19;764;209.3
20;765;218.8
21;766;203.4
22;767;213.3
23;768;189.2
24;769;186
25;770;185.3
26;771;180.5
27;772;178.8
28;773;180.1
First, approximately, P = 752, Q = 750.0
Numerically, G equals 2.0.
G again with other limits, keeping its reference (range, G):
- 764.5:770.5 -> 2.6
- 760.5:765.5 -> -2.1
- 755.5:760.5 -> -2.1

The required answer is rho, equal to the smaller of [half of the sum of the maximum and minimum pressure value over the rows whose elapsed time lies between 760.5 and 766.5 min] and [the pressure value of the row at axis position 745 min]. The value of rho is 168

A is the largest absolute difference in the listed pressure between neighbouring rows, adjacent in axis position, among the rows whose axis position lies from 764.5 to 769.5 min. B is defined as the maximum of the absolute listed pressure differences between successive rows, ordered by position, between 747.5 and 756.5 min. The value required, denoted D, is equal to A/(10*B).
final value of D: 0.14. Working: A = 24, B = 17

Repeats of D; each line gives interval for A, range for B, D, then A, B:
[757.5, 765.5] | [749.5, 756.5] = 0.06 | 10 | 17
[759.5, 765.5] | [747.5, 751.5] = 0.19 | 10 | 5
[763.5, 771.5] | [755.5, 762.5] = 0.23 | 24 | 10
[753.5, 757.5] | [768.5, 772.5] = 0.36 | 17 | 5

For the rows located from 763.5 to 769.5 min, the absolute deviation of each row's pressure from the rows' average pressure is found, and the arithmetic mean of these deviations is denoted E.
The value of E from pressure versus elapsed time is 10.5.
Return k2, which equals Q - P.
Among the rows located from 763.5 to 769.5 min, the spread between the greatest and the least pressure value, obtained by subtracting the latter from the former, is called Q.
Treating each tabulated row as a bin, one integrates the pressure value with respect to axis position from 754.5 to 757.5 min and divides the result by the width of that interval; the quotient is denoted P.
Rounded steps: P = 176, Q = 33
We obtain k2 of -144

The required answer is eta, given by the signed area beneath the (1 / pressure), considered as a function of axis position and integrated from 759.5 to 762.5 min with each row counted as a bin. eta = 0.0155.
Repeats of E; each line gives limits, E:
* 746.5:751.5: 2.1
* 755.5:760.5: 6.9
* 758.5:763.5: 6.5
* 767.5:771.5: 2.4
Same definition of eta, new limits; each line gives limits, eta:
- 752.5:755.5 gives 0.0166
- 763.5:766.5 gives 0.0143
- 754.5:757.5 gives 0.0170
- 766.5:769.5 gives 0.0153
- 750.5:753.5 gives 0.0171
